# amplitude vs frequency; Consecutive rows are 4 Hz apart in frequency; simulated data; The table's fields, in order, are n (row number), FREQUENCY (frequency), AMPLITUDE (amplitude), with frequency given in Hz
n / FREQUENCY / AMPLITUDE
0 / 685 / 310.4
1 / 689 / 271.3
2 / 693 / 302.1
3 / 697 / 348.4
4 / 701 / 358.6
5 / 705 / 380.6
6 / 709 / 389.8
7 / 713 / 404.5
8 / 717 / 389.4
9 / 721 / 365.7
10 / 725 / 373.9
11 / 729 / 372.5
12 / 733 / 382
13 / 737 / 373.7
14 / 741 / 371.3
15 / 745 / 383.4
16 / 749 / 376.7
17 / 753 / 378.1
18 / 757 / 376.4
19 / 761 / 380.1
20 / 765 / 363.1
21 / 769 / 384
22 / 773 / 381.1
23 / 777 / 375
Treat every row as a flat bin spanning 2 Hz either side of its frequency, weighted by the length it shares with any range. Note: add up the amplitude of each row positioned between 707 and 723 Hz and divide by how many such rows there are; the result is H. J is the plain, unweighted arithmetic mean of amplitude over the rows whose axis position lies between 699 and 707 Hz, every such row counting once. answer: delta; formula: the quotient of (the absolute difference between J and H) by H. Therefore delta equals 0.046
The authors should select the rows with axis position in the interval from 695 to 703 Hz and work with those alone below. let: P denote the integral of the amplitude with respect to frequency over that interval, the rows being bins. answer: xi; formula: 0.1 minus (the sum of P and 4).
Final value -2832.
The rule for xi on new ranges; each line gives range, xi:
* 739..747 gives -3023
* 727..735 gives -3022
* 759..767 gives -2977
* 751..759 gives -3022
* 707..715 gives -3181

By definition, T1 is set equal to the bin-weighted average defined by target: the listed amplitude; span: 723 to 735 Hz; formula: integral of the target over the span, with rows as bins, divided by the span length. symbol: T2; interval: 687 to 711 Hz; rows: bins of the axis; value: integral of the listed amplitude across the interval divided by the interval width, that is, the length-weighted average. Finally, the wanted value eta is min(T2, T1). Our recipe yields 341.8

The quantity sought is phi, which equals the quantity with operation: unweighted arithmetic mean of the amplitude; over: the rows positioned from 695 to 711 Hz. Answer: 369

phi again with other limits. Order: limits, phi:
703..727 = 384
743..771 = 377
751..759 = 377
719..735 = 374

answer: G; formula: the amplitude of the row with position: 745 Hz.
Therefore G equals 383.4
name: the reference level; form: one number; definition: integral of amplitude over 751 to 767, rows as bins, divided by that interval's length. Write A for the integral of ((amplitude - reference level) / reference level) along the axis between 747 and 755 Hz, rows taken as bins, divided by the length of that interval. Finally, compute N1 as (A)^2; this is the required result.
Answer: 0.0001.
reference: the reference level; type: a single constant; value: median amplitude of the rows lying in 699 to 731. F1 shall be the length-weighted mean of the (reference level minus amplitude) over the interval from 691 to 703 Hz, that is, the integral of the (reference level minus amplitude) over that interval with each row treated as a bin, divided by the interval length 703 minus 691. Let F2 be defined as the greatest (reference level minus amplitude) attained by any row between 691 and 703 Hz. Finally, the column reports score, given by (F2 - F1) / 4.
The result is 8.6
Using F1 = 41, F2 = 75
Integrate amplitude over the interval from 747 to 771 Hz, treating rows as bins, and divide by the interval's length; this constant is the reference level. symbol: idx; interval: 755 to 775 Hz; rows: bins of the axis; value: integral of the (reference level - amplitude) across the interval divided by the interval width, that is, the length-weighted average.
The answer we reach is -0.5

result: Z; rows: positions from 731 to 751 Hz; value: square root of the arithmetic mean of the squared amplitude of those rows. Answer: 377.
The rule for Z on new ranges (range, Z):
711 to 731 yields 381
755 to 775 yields 377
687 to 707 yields 335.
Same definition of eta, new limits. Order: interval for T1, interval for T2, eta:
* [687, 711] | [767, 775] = 341.8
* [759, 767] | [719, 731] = 370.7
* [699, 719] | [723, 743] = 374.7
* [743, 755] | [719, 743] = 373.2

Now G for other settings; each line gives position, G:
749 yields 376.7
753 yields 378.1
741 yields 371.3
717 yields 389.4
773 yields 381.1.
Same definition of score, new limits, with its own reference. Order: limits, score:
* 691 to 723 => 16.3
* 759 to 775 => 3.5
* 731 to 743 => 1.1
